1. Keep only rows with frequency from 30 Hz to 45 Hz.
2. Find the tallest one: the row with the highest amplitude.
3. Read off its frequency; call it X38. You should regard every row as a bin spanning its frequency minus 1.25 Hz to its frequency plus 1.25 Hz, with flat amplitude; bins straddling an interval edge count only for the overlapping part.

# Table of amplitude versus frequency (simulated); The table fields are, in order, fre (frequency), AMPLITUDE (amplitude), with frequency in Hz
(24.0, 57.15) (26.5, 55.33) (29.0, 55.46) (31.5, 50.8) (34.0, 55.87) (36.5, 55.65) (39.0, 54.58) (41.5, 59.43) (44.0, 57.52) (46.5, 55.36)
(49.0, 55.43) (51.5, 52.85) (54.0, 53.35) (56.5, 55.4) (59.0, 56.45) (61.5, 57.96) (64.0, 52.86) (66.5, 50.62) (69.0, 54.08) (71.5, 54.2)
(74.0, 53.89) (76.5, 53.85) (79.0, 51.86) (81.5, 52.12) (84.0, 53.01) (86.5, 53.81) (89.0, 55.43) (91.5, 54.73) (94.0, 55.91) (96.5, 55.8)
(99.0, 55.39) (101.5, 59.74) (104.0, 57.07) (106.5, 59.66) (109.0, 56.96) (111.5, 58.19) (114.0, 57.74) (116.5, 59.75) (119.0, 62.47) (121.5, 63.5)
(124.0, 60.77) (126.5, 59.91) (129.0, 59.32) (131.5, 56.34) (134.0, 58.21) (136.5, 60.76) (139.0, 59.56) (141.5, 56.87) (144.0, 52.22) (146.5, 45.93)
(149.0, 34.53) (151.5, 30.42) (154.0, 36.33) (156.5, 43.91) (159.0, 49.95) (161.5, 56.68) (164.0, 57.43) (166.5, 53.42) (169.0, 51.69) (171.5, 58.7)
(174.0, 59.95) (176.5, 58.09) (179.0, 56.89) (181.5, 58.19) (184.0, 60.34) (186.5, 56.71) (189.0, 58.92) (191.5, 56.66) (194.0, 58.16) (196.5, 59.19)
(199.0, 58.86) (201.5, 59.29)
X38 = 41.5 Hz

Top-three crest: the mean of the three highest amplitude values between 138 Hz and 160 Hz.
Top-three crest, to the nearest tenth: 56.2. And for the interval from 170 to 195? 59.7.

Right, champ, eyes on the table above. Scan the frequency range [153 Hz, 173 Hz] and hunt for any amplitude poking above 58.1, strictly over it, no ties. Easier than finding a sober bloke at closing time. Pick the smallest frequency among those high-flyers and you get 171.5 Hz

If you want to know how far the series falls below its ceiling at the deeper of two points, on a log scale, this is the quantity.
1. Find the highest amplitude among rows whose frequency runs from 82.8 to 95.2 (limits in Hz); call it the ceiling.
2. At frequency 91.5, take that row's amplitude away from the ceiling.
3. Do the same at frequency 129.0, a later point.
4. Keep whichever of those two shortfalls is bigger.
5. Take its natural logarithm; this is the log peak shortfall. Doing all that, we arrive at 0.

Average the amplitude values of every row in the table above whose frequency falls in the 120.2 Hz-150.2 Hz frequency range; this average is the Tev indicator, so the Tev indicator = 55.7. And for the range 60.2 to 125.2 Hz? 56.2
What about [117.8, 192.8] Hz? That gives 54.5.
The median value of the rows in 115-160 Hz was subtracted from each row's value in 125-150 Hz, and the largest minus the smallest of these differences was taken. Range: 26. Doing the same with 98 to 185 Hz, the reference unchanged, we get 33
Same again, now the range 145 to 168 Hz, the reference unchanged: 27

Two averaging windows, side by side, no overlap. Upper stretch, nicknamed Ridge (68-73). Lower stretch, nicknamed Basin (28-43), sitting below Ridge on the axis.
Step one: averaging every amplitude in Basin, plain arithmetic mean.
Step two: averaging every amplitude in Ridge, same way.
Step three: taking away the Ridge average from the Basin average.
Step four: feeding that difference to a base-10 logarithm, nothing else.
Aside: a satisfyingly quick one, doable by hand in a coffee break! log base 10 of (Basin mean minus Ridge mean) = 0.1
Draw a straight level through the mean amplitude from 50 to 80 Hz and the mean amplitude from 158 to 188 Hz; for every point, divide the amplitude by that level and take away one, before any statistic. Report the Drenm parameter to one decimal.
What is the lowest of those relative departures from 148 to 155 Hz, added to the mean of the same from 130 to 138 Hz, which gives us -0.4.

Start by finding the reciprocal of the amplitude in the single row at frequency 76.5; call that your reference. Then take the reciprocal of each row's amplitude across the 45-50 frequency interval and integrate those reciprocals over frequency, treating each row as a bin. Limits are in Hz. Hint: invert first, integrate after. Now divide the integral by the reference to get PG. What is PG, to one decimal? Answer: 4.9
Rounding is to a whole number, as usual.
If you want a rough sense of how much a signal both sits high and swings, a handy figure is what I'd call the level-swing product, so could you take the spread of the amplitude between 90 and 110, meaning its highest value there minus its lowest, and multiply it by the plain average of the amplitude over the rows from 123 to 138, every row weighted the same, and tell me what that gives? 297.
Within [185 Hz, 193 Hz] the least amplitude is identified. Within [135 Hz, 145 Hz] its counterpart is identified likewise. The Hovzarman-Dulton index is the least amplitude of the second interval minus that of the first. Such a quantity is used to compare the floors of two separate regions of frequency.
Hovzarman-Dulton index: -4.4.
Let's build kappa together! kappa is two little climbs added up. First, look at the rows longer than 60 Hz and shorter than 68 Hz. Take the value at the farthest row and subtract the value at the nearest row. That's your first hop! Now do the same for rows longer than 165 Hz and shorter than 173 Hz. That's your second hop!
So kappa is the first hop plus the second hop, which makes -2.1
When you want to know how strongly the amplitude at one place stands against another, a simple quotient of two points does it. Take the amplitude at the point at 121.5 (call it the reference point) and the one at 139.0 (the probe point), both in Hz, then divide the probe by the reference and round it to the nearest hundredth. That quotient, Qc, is 0.94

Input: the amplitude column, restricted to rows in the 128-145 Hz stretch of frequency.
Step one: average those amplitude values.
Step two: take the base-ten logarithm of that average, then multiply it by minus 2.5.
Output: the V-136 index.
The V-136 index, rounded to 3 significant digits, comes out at -4.40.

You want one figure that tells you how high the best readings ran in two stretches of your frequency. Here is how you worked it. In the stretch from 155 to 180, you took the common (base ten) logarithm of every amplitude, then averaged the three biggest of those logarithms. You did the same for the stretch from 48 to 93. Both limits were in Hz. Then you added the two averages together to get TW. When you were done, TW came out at 3.523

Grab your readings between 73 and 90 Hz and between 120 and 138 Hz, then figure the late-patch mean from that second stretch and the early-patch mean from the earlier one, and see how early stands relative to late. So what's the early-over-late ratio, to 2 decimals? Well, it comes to 0.89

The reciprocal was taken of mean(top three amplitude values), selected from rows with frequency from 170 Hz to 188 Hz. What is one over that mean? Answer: 0.0168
